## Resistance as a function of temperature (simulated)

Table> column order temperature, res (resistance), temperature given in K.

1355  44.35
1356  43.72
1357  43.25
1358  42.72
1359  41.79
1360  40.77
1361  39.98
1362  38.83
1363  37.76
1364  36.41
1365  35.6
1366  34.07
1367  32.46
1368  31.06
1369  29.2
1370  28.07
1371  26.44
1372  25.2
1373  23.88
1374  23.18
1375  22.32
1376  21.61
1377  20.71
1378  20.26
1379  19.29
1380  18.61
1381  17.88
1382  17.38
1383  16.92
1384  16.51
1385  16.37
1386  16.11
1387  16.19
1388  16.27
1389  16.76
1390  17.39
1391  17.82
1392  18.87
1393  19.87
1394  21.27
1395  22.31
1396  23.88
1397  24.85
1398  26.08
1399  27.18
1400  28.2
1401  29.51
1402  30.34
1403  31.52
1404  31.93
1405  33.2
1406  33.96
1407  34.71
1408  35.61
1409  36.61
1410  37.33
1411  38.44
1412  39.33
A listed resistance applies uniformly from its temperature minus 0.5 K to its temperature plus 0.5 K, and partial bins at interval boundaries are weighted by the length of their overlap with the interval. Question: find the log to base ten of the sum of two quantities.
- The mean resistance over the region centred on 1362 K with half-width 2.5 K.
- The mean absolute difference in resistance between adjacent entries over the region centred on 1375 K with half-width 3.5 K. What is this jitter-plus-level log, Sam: 1.60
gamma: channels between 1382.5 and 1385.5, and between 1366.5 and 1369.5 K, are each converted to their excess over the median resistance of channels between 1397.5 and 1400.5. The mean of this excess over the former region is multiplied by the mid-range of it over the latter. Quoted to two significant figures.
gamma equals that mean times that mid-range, -39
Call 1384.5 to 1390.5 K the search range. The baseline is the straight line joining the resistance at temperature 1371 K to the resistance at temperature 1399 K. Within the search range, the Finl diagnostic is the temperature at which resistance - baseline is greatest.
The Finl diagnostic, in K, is 1390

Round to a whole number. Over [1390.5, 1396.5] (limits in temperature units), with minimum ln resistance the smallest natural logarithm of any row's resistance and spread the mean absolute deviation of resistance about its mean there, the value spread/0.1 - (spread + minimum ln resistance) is 13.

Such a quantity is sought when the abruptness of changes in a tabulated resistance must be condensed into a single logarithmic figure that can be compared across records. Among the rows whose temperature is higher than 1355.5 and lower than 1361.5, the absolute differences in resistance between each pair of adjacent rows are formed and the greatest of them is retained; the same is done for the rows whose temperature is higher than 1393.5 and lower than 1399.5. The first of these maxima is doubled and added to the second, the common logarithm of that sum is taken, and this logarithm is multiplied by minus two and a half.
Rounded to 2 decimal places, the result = -1.39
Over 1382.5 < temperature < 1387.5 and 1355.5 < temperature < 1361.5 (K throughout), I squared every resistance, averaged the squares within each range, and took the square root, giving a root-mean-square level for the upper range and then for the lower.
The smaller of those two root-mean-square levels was 16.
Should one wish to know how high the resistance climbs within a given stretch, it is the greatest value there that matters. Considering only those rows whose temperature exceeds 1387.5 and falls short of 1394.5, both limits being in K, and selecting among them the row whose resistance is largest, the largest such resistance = 21.27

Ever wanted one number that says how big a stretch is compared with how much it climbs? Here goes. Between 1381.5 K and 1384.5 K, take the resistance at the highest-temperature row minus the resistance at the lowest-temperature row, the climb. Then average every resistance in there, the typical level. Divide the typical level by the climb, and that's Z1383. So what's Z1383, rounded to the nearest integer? -19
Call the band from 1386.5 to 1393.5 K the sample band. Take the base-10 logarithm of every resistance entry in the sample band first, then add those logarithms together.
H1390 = 8.7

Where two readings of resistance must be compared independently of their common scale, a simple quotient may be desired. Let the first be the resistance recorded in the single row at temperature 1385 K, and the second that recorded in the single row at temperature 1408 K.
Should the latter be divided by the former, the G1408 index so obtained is 2.2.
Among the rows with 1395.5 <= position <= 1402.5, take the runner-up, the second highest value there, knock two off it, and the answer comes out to 28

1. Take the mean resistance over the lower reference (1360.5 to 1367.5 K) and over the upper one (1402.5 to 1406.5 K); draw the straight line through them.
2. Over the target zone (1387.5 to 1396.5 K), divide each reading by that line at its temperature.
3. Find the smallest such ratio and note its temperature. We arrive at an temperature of 1388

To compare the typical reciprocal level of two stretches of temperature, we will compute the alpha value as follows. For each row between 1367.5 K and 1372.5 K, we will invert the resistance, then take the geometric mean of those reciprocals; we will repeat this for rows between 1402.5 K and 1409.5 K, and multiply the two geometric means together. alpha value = 0.0011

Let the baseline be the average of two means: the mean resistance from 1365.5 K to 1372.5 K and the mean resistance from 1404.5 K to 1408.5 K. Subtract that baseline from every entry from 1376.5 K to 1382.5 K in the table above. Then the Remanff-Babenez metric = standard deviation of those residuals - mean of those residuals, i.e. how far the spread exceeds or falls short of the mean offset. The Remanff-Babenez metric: 14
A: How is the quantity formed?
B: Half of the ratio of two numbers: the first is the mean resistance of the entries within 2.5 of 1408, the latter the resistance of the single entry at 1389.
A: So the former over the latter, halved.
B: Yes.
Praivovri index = 1.1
